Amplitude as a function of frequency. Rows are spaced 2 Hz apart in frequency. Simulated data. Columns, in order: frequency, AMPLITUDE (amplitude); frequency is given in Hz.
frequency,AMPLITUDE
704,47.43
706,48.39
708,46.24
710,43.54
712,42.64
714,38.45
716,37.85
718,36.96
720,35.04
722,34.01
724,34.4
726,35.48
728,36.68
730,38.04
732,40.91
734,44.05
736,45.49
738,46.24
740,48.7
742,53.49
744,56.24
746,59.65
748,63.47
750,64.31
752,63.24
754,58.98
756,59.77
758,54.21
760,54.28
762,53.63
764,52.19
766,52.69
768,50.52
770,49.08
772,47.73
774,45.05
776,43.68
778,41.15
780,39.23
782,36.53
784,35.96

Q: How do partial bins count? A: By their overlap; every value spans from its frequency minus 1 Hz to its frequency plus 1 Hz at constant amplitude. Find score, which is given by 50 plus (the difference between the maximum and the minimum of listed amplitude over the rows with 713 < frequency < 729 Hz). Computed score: 54.4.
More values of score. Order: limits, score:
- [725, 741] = 63.2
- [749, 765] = 62.1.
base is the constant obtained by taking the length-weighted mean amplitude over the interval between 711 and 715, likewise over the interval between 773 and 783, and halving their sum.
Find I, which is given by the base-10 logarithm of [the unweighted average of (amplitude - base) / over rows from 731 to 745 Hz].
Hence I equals 0.8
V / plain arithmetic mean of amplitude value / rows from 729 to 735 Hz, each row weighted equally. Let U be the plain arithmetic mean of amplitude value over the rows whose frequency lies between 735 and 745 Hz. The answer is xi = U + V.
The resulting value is 91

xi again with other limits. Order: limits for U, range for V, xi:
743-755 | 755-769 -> 115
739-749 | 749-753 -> 120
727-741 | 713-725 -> 79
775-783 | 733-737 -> 85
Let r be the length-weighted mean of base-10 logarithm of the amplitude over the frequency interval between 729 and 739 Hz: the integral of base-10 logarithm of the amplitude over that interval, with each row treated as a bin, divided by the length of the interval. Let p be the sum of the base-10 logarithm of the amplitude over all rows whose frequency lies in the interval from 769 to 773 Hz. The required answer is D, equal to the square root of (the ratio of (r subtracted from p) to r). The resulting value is 1.0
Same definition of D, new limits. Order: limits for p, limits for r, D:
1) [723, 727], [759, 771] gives 0.9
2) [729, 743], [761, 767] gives 2.4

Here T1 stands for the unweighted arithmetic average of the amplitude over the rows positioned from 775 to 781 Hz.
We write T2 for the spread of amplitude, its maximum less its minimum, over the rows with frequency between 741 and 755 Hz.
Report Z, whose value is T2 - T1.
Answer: -31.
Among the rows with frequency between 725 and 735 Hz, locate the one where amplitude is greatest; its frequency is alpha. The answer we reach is 734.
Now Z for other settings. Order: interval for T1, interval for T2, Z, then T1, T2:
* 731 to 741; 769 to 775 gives -41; 45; 4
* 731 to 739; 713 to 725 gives -40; 44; 4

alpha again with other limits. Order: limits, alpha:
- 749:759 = 750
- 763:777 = 766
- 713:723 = 714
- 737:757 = 750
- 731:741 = 740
